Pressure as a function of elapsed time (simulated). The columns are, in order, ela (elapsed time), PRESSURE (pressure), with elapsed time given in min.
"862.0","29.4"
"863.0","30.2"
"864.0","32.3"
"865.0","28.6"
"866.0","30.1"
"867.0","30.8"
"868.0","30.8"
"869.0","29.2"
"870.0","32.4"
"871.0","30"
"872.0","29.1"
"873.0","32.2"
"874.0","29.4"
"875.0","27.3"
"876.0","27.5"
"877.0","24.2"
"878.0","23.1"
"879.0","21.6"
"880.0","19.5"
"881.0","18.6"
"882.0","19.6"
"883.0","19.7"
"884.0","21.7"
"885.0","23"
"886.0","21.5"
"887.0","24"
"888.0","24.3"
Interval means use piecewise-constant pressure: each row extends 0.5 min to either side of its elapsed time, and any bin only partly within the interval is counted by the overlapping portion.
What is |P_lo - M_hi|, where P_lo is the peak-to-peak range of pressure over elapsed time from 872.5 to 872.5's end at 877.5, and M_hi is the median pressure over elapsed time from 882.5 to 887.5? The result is 14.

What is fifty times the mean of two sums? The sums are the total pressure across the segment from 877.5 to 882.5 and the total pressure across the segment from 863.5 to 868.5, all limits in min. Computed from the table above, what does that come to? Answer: 6375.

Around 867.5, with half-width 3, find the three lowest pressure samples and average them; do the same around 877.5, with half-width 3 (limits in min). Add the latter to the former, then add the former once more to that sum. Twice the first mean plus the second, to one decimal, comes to 80.0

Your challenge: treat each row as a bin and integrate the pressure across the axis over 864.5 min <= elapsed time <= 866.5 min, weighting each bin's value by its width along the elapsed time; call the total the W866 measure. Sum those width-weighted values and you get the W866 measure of 59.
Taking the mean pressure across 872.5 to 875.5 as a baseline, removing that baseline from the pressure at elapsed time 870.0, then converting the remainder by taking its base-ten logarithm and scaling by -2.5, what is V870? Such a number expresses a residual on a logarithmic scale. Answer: -1.1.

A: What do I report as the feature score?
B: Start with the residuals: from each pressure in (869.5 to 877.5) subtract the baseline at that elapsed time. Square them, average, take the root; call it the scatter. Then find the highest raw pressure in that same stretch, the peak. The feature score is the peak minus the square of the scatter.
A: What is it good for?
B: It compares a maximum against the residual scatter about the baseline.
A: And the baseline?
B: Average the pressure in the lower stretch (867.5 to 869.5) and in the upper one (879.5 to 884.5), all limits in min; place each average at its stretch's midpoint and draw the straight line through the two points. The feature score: 22.6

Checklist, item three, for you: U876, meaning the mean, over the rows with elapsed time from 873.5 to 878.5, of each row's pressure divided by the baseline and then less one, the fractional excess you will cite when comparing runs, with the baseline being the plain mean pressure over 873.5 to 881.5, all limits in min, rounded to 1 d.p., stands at 0.1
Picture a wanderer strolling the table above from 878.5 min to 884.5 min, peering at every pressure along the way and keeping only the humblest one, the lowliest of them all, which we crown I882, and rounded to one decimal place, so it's 18.6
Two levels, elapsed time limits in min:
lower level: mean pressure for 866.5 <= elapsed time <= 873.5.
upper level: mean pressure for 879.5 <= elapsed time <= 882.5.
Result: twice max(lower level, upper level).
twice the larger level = 61.3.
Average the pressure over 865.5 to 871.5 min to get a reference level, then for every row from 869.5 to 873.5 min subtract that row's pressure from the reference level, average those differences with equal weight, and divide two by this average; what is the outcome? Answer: -5.3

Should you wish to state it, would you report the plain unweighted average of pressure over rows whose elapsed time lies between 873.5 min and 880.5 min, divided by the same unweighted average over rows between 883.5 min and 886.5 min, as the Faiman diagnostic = 1.12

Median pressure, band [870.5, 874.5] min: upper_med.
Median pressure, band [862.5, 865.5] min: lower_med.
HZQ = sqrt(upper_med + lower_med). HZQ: 7.7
